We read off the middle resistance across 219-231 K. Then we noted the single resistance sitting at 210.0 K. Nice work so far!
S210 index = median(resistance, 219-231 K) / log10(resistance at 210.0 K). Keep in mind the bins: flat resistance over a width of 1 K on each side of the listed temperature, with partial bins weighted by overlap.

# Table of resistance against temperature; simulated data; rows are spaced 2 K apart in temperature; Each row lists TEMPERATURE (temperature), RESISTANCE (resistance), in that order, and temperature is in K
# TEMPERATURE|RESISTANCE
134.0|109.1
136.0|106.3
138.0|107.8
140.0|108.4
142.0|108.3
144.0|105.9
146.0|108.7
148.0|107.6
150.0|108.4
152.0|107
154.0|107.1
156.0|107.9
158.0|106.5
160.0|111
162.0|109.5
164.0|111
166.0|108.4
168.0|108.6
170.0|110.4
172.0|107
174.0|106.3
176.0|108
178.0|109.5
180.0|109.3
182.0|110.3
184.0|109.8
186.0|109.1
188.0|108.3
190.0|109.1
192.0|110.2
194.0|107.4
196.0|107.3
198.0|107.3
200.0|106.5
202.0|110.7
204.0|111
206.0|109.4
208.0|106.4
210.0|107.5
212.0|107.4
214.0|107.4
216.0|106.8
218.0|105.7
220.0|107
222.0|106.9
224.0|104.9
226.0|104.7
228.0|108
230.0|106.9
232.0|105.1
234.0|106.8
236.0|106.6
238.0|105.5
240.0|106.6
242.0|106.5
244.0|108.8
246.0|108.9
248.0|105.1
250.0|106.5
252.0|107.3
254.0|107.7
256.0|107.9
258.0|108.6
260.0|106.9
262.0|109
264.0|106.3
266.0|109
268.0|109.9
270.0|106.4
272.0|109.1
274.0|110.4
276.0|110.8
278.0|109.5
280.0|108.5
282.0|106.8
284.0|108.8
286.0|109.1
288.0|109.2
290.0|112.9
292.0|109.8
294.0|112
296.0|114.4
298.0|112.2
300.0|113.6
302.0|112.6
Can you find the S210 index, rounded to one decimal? 52.6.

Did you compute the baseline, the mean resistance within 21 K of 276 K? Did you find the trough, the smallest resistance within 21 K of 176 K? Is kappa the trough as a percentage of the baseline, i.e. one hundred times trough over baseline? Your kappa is 97.3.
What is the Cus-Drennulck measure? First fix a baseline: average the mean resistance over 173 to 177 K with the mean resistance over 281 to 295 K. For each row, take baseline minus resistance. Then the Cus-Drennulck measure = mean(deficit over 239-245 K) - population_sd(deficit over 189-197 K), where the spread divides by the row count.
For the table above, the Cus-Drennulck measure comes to 0.0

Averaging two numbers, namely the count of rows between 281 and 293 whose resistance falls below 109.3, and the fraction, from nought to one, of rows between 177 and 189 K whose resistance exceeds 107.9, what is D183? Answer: 2.5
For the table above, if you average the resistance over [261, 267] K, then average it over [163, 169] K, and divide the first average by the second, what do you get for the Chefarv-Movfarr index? 0.99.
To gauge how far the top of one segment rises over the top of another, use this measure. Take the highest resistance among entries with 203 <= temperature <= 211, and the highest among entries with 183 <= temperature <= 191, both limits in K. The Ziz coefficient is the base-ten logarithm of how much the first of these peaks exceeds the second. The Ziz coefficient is 0.1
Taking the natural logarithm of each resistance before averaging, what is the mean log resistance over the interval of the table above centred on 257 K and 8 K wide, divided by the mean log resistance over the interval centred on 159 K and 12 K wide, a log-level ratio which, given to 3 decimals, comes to 0.998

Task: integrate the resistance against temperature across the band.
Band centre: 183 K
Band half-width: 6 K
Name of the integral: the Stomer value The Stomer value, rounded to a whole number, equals 1313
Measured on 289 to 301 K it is 1350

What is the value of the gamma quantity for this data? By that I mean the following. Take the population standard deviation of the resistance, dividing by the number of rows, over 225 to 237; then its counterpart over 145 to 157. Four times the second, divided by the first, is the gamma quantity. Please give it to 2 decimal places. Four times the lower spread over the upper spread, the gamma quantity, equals 2.23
